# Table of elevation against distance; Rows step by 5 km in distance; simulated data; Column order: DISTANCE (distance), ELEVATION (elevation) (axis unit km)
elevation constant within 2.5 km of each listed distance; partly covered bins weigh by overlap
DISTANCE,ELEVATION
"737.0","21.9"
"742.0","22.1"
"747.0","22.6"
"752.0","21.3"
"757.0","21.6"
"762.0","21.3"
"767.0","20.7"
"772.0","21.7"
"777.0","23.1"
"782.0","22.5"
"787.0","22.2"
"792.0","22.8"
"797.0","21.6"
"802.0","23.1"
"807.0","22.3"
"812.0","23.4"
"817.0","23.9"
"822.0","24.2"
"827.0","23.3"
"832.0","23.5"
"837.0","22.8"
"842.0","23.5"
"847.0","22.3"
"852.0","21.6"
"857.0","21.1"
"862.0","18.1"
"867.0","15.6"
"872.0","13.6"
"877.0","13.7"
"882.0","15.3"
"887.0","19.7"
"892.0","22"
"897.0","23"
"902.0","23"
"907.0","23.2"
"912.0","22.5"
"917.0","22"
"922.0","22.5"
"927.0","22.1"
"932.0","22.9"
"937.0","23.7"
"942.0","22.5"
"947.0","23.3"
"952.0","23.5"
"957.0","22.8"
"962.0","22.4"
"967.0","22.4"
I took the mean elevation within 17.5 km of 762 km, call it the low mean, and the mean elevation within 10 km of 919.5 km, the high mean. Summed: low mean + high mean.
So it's 44.0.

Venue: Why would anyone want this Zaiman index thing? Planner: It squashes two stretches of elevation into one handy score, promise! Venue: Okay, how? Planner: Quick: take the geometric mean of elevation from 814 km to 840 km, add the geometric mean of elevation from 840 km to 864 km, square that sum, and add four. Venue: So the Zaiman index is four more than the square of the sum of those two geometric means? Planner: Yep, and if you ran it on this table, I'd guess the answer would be 2009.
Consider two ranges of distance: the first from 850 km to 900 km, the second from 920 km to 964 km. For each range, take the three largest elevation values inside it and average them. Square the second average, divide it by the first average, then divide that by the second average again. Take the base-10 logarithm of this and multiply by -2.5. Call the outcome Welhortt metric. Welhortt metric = -0.062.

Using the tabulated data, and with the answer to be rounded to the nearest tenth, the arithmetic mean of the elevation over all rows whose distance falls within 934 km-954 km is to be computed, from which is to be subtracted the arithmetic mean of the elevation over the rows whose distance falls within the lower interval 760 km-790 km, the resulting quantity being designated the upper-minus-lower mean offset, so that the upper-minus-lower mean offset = 1.3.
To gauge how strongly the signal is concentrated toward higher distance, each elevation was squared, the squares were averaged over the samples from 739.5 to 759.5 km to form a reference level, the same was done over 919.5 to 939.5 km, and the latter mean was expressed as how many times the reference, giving 1.1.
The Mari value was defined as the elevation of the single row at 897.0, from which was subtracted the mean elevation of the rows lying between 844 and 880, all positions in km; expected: 5.0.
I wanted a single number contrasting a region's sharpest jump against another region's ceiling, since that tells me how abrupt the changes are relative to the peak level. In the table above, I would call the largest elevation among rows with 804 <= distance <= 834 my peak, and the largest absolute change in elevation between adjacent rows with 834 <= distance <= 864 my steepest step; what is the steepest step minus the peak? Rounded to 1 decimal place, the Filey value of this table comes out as -21.2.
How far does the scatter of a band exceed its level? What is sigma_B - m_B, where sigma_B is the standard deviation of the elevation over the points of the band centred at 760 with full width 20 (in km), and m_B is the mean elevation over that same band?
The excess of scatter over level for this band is -20.9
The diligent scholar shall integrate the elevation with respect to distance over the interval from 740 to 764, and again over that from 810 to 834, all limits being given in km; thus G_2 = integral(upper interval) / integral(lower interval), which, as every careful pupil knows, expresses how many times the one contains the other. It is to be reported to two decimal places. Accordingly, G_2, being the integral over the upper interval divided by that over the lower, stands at 1.09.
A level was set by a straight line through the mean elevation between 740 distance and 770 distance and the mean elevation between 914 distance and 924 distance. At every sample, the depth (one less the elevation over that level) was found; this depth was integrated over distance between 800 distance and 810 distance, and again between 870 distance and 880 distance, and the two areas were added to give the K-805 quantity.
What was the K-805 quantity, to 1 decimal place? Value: 3.4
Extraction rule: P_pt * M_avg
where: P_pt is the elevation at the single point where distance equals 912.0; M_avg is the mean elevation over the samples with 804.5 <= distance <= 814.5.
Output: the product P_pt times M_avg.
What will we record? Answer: 514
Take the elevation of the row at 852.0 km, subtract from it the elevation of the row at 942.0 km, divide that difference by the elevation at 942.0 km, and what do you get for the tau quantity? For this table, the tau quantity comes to -0.04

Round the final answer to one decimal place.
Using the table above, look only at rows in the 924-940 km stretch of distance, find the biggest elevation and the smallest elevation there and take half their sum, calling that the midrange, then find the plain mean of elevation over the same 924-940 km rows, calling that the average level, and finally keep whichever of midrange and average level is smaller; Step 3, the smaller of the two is 22.9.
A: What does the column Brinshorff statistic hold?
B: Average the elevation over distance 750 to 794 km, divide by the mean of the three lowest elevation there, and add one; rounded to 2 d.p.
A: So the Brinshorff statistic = 2.04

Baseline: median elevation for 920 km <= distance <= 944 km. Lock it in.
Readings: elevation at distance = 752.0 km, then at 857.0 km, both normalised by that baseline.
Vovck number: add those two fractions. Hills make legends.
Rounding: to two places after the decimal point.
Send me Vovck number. 1.88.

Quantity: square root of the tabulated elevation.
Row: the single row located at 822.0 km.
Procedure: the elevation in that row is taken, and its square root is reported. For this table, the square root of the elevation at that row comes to 4.92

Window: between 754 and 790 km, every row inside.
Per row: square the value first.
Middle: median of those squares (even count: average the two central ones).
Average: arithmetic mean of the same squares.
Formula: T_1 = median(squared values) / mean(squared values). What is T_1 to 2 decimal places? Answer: 0.98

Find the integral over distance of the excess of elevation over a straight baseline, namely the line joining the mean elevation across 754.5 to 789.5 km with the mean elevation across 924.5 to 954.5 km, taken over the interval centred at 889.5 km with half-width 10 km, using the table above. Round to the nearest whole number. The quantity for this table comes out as -53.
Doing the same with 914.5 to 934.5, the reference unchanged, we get -10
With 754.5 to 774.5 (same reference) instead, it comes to -10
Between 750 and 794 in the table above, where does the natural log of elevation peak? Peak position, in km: 777.0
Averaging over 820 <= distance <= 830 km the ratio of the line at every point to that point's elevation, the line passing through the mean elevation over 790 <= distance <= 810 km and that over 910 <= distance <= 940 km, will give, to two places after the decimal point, 0.95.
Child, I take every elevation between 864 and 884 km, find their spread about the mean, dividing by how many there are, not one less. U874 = 0.91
